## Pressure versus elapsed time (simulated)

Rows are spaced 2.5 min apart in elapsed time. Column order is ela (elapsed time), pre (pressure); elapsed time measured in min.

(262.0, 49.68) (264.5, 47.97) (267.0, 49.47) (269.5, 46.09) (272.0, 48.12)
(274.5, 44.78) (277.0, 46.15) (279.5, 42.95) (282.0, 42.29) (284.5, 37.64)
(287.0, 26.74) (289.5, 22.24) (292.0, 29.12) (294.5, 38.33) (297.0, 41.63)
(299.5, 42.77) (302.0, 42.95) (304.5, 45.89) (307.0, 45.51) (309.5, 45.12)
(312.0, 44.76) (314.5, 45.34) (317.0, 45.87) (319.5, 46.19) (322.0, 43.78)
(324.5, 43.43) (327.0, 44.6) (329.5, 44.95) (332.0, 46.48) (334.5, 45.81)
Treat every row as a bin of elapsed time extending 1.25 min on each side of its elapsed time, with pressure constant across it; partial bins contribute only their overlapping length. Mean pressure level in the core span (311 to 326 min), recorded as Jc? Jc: 44.9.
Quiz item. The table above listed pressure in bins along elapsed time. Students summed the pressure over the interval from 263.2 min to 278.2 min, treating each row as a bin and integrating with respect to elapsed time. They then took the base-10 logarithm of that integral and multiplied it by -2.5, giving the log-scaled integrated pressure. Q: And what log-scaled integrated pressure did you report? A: -7.12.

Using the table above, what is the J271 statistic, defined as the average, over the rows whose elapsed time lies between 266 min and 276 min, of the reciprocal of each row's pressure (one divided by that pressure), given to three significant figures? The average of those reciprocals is 0.0213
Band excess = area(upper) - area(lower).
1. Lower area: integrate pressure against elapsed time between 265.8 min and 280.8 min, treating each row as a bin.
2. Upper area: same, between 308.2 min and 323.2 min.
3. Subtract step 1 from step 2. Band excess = -16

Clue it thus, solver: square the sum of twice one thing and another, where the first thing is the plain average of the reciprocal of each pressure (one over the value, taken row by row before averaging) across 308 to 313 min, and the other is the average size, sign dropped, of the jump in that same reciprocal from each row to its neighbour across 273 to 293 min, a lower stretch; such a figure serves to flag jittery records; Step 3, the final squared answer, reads 0.0024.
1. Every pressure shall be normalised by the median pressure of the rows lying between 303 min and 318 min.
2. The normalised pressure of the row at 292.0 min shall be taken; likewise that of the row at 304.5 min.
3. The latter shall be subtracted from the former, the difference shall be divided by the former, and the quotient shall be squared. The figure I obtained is 0.332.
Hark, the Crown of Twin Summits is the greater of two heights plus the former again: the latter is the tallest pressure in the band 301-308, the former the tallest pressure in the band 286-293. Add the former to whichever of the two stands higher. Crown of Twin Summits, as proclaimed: 75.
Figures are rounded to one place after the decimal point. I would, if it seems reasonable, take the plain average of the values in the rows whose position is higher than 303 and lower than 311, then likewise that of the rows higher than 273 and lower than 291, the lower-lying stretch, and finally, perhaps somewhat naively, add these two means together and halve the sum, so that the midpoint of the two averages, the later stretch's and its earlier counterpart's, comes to 41.5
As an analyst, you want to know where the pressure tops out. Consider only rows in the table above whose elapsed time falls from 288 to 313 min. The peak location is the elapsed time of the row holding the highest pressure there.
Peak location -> 304.5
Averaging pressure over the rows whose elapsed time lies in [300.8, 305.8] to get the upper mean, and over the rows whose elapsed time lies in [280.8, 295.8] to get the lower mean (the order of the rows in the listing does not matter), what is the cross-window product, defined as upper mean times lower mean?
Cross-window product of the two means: 1454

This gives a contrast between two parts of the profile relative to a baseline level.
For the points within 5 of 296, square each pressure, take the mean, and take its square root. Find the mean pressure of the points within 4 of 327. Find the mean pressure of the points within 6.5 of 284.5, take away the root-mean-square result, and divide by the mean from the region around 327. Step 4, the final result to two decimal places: -0.09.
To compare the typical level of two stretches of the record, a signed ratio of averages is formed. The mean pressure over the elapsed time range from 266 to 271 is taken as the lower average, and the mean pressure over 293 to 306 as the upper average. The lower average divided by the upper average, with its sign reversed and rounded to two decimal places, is -1.13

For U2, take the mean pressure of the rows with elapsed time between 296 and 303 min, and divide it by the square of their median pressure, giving 0.0232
